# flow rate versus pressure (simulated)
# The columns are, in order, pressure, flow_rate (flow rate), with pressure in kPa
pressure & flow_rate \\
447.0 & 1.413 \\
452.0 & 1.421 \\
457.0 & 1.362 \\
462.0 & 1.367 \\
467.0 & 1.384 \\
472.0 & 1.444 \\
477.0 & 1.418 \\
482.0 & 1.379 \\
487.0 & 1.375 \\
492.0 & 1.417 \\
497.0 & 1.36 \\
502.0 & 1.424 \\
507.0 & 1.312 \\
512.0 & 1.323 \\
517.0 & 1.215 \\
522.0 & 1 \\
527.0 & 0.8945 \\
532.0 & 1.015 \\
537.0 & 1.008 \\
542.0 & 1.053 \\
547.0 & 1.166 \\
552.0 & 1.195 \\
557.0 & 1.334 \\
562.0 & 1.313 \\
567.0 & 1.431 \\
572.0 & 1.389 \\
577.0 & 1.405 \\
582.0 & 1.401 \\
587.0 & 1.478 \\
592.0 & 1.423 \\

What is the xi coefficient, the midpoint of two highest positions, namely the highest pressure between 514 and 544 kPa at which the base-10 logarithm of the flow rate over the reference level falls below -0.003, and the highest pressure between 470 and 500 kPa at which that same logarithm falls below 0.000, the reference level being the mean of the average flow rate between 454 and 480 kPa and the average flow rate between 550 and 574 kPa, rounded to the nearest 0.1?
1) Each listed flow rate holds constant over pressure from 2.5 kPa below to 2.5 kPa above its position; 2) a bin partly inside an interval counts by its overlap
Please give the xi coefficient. 519.5 kPa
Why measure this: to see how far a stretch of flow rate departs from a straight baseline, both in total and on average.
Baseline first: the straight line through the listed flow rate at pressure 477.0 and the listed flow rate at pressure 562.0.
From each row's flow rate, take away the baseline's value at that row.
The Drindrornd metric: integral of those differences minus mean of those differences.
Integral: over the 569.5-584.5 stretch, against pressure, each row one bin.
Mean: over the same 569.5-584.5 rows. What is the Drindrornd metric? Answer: 1.5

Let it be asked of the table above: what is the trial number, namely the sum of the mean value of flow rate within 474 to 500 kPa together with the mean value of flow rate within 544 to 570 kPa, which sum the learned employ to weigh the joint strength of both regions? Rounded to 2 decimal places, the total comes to 2.68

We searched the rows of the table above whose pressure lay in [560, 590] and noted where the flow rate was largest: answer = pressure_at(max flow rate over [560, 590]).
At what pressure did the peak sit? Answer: 587.0 kPa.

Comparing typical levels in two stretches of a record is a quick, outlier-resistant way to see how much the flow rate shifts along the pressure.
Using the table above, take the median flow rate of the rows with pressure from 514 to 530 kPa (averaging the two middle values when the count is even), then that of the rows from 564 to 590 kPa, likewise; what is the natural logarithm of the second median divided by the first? 0.34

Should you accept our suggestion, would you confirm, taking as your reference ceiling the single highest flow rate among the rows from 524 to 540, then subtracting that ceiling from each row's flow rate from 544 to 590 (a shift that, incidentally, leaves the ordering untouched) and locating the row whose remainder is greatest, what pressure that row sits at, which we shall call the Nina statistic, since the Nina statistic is 587.0 kPa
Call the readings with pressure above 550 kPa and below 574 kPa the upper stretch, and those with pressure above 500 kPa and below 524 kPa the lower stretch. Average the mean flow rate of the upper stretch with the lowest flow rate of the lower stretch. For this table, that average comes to 1.17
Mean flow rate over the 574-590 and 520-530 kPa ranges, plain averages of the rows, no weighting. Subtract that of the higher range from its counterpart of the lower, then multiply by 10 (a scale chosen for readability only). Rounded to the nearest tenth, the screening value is -4.8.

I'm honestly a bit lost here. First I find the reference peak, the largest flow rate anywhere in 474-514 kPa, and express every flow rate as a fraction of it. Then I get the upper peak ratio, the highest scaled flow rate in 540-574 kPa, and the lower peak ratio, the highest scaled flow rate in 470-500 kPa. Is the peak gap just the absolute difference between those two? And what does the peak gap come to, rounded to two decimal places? 0.01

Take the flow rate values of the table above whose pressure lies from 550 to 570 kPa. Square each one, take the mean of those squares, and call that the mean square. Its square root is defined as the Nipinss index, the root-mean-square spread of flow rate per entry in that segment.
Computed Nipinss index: 1.32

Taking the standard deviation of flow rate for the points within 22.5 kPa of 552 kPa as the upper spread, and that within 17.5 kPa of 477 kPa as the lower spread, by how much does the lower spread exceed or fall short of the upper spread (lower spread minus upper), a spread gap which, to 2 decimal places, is -0.13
